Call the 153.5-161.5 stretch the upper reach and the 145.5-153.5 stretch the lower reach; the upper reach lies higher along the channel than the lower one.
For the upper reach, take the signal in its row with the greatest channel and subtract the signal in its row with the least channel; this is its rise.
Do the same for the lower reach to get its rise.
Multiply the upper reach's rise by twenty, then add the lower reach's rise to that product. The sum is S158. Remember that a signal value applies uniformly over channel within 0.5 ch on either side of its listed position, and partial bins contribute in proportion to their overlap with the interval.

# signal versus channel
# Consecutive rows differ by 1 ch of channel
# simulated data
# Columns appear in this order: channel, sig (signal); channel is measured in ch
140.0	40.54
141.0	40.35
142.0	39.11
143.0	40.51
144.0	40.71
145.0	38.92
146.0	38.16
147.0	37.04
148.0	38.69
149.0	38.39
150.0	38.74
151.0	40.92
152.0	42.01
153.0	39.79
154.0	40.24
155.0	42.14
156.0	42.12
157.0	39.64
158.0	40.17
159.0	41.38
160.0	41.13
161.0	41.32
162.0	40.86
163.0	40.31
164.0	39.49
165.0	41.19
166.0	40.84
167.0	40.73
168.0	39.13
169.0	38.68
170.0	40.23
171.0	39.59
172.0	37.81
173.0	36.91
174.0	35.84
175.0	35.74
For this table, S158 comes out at 23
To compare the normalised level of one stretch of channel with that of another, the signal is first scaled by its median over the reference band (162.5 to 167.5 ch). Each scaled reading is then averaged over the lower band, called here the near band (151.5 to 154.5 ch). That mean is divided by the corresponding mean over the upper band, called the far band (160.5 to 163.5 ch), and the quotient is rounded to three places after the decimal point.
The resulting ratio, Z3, 0.996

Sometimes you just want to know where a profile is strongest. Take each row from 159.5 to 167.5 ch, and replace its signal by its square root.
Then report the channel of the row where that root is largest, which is 161.0 ch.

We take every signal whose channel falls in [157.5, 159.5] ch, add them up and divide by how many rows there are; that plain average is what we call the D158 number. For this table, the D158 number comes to 40.8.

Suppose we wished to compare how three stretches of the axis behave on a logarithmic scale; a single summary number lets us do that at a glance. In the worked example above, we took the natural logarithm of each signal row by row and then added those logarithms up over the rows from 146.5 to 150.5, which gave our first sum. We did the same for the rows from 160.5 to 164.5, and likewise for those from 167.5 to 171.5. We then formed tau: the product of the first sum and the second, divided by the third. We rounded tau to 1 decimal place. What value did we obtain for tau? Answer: 14.7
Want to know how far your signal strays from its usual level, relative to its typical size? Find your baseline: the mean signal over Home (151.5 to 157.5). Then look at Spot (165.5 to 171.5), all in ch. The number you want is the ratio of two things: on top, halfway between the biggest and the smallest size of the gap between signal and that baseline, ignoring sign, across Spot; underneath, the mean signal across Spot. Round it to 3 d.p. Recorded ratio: 0.031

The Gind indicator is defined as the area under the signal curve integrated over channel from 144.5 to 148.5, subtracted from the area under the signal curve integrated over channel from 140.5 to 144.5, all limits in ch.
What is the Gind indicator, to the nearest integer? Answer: 8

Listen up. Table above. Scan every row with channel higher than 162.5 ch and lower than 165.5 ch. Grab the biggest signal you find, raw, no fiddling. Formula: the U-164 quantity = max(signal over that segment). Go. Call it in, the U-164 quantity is 41.19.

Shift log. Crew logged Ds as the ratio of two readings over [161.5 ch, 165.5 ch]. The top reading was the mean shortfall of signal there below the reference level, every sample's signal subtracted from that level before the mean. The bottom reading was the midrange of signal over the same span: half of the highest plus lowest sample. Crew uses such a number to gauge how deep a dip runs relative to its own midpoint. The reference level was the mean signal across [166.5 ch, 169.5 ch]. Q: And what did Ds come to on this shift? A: -0.024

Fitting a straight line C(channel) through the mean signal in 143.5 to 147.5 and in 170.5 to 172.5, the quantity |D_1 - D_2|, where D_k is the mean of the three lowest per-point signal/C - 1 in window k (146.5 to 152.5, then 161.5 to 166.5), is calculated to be 0.056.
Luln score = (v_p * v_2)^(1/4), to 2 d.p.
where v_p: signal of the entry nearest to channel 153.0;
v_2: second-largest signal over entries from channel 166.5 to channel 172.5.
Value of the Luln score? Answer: 6.33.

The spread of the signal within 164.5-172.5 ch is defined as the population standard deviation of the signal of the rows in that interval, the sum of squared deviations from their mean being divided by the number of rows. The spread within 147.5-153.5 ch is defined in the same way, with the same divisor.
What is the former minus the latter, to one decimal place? -0.2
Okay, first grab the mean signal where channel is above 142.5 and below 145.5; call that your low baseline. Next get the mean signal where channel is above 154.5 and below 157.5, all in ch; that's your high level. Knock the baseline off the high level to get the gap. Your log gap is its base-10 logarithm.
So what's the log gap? 0.10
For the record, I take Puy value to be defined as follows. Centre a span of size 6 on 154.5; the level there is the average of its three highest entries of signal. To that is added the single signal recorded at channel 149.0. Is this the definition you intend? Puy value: 80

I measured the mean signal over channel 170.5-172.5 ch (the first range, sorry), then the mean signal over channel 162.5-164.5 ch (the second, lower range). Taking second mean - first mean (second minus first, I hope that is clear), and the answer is 1.2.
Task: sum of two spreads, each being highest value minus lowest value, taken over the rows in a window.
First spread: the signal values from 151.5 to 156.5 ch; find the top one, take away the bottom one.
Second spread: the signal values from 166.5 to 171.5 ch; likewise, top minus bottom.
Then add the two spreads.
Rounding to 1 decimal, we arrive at 4.4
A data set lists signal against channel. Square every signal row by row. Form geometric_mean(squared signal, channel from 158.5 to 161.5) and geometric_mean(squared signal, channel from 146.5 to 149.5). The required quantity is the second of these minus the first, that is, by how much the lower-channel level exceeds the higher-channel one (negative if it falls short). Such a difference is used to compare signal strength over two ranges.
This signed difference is -257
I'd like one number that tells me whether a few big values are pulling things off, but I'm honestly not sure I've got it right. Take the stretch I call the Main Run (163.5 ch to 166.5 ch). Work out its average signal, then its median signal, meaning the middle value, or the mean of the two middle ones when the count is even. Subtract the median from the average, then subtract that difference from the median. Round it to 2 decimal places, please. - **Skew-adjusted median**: 41.17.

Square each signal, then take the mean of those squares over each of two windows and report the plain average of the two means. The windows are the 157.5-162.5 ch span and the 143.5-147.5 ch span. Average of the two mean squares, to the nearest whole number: 1589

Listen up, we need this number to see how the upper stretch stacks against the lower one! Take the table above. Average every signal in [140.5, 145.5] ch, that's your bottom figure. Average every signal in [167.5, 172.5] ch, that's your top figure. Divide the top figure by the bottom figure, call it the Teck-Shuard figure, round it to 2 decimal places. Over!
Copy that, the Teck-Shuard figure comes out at 0.98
